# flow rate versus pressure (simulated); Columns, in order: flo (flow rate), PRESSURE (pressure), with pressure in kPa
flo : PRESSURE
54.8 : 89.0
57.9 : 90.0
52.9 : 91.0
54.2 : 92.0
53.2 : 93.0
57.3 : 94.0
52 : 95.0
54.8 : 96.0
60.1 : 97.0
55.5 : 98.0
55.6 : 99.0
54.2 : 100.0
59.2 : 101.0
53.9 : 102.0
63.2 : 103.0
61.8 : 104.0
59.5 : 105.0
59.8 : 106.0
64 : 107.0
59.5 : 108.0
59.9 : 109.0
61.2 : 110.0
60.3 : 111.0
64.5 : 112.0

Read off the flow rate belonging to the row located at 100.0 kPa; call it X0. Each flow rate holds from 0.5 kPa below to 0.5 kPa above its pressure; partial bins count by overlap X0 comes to 54.2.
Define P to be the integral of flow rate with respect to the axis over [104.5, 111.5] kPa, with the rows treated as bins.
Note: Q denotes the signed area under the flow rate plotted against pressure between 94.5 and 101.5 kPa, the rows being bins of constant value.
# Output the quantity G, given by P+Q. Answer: 816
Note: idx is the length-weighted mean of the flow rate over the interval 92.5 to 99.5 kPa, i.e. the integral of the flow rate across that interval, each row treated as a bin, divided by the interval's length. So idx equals 55.5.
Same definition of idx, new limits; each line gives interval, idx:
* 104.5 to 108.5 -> 60.7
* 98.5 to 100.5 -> 54.9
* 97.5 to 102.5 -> 55.7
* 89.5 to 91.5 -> 55.4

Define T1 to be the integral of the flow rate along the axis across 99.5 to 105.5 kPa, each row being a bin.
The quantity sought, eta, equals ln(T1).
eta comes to 5.86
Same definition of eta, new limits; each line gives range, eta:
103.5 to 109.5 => 5.90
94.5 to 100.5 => 5.81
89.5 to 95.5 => 5.79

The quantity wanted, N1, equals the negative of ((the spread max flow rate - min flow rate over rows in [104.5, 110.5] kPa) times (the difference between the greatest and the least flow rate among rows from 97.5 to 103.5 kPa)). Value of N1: -42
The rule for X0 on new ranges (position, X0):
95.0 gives 52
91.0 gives 52.9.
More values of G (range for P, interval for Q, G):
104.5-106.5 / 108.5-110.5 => 240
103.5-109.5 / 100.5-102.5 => 478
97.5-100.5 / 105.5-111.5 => 530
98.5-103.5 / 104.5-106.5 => 405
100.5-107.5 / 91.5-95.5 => 638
